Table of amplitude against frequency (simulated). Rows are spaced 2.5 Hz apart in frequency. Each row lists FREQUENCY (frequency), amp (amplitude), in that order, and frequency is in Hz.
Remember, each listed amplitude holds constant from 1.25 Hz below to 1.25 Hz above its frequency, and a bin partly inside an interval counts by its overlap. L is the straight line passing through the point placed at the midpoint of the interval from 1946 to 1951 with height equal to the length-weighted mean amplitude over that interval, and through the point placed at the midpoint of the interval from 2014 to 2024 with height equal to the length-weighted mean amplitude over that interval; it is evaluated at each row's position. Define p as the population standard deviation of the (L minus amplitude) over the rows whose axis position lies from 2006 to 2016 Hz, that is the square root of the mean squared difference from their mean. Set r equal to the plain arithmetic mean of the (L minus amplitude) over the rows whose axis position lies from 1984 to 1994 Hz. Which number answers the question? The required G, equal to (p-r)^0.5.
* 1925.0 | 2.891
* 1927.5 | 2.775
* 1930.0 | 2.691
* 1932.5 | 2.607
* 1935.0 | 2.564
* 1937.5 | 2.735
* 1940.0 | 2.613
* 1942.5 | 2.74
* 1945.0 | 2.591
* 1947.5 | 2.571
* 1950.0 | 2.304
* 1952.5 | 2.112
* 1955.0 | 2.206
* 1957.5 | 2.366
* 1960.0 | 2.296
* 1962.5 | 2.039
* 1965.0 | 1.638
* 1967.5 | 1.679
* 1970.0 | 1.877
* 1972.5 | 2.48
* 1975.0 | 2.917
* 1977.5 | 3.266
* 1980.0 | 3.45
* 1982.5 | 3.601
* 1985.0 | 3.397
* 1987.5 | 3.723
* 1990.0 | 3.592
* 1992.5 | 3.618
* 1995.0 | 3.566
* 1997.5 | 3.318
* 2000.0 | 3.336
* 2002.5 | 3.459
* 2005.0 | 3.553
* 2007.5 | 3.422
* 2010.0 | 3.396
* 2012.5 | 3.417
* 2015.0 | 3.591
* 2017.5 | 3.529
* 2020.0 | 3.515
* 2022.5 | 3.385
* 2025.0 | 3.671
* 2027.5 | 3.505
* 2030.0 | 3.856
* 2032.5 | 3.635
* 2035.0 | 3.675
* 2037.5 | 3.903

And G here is 0.76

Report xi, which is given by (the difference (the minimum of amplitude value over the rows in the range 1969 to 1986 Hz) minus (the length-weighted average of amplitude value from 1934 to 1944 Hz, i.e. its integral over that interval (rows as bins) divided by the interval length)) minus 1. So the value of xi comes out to -1.8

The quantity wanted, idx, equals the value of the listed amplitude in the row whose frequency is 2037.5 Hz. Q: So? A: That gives 3.903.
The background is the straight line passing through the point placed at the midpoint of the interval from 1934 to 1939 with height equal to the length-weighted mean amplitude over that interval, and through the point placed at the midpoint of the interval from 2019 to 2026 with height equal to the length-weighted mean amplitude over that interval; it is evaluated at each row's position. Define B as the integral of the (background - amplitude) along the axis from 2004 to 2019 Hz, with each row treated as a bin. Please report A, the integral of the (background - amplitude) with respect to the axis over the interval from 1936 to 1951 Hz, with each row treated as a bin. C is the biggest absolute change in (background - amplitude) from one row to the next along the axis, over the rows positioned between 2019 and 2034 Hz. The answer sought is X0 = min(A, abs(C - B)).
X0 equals 1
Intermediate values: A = 2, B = -1.1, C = 0.33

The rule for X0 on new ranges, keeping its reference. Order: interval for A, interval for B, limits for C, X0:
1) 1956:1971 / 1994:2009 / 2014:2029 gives 2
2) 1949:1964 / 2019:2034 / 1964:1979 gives 1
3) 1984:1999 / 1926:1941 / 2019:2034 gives -5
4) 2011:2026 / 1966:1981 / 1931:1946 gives -1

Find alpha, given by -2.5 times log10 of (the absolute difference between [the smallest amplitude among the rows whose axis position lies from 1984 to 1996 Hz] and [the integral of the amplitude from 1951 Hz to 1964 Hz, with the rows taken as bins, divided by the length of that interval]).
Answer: -0.2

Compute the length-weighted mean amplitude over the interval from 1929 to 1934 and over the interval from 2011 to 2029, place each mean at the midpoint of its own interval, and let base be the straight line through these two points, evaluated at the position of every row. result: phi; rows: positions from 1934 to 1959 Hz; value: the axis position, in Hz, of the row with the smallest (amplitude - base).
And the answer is 1952.5 Hz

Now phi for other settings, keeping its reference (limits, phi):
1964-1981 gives 1965.0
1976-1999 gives 1997.5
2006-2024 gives 2022.5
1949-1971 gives 1965.0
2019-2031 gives 2022.5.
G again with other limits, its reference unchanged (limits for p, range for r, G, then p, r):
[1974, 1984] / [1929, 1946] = 0.76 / 0.21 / -0.361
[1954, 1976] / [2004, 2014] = 0.69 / 0.38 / -0.093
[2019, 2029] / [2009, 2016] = 0.40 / 0.10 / -0.058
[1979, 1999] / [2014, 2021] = 0.47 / 0.16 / -0.060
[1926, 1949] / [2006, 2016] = 0.46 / 0.15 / -0.065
